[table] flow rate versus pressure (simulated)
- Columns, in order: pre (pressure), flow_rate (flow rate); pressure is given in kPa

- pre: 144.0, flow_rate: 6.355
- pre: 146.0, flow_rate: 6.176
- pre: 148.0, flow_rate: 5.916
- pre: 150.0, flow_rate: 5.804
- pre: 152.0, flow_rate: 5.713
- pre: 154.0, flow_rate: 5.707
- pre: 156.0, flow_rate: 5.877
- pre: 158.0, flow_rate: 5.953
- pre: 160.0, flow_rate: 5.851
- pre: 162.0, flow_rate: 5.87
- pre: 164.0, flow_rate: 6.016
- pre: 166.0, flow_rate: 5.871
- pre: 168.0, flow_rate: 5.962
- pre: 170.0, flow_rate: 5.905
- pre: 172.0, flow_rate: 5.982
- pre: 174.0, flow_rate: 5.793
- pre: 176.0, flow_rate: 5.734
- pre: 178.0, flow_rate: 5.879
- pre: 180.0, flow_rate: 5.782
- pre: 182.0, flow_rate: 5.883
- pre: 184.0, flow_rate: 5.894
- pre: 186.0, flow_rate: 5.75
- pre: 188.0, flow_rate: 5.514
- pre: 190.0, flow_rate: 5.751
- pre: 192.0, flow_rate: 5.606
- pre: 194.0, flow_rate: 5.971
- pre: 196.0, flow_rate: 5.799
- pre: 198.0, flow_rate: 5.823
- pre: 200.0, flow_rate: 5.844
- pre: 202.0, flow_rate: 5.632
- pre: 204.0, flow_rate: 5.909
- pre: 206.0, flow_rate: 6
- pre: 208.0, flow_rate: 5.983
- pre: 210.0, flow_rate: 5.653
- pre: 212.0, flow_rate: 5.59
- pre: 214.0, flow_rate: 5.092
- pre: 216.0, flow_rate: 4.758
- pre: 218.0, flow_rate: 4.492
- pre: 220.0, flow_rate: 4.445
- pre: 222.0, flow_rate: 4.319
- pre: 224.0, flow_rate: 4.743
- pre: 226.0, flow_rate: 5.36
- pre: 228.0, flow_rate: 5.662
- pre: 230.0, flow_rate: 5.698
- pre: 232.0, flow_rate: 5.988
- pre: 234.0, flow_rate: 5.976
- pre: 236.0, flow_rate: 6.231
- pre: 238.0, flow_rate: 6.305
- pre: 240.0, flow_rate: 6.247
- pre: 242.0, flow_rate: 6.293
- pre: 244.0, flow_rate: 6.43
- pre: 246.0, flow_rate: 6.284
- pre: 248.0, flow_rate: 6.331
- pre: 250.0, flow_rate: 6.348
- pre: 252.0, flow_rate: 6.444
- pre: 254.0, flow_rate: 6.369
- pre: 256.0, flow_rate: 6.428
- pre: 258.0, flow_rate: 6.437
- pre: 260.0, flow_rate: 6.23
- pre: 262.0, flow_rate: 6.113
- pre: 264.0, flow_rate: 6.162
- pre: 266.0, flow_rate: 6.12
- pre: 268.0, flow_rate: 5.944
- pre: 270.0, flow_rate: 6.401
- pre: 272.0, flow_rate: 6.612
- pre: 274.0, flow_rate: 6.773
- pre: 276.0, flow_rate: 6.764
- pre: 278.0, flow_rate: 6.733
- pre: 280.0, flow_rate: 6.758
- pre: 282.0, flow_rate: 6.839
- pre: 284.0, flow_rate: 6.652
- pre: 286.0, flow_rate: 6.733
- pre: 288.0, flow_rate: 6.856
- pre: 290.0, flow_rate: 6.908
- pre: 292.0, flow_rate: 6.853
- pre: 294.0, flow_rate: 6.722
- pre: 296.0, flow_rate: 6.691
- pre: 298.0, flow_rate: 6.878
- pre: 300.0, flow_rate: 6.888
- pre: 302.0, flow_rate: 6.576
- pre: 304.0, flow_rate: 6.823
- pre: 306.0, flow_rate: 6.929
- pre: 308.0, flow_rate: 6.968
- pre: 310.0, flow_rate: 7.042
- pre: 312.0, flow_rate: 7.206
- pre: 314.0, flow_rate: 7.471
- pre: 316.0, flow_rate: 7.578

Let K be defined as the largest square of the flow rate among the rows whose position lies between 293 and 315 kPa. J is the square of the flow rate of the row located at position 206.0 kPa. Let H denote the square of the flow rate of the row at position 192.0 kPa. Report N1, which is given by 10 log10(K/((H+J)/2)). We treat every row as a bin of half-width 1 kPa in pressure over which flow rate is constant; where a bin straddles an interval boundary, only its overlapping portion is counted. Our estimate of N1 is 2.2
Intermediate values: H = 31.4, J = 36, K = 55.8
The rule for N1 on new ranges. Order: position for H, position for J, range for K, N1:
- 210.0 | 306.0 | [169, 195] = -0.5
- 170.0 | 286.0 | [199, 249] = 0.1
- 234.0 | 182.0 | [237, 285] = 1.2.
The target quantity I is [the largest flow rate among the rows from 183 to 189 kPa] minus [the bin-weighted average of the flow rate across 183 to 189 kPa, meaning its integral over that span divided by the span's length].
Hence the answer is 0.175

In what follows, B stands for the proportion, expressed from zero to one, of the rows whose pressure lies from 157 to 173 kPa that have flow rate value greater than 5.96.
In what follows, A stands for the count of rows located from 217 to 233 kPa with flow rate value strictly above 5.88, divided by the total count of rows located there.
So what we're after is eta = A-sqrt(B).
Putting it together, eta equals -0.5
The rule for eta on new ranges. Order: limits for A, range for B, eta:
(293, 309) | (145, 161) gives 0.6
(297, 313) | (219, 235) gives 0.5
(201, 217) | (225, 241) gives -0.4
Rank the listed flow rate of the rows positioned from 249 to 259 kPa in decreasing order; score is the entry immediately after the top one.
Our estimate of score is 6.437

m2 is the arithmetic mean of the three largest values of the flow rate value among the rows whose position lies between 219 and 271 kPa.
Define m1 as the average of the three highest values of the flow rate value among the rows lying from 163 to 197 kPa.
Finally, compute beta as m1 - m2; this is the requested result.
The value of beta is -0.4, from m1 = 5.99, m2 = 6.44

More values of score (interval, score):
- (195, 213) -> 5.983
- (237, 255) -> 6.43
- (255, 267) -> 6.428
